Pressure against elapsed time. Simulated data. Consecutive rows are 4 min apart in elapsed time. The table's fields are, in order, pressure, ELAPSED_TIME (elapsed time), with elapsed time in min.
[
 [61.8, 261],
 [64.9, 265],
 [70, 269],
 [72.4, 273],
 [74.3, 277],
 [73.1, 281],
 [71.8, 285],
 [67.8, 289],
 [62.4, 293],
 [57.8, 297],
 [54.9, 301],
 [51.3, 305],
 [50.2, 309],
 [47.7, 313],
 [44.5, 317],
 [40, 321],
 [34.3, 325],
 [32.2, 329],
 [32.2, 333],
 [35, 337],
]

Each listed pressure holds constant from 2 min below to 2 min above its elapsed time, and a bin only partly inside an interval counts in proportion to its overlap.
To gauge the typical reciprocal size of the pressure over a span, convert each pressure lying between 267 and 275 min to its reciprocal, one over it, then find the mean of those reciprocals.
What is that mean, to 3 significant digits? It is 0.0140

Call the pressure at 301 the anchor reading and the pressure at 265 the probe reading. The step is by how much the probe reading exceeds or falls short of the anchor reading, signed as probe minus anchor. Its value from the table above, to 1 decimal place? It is 10.0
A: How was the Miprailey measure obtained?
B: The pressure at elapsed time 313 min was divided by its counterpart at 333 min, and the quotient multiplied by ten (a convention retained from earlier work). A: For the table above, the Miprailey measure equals 14.8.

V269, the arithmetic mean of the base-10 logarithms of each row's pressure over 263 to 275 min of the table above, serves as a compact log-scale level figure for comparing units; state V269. 1.84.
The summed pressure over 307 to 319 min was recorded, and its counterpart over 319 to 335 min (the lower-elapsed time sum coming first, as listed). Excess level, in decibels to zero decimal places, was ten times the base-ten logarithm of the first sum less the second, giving 6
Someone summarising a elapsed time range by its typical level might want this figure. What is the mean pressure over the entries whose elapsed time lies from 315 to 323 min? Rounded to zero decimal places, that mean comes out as 42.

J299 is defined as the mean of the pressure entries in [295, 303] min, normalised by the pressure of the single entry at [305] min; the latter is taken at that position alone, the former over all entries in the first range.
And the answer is 1.10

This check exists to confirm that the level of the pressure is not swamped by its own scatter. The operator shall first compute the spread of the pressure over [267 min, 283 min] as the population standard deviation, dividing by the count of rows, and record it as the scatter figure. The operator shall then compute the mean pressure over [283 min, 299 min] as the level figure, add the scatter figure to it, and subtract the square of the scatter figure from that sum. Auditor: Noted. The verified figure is 64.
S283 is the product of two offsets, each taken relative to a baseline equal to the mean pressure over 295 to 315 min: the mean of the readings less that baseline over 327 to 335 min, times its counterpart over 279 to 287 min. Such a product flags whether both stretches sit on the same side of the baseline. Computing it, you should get -405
